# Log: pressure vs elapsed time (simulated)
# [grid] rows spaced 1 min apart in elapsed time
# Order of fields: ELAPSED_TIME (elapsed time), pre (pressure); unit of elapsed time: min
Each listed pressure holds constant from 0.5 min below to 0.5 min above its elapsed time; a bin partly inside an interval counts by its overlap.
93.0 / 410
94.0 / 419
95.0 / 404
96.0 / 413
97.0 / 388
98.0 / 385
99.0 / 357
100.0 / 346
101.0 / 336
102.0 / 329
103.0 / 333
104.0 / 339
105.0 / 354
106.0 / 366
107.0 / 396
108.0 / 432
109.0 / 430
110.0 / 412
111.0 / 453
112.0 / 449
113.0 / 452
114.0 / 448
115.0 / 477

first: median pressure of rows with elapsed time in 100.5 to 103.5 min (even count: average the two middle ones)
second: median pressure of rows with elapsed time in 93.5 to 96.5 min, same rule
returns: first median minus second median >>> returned -80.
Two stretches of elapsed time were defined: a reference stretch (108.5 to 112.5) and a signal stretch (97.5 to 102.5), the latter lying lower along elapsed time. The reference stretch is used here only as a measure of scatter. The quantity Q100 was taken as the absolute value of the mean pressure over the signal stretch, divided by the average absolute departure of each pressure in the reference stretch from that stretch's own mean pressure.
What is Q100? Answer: 23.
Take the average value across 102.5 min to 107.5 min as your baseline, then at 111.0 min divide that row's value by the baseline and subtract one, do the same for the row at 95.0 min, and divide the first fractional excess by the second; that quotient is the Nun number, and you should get 2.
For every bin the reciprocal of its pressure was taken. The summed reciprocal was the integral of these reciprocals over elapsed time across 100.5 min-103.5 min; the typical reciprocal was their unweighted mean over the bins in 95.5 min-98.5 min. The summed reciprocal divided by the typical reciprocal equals 3.56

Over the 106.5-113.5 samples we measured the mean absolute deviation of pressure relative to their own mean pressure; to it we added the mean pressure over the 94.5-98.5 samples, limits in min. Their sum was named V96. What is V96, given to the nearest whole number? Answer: 414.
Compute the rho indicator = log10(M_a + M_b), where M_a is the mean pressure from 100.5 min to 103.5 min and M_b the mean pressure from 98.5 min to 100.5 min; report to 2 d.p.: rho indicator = 2.84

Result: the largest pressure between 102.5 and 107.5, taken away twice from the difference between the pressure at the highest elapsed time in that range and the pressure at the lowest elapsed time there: -729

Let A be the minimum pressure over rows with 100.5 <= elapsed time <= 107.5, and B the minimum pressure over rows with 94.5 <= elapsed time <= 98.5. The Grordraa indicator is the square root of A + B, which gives 26.7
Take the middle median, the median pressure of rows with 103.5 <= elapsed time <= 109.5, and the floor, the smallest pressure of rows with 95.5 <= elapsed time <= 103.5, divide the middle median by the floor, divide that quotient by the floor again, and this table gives 0.0035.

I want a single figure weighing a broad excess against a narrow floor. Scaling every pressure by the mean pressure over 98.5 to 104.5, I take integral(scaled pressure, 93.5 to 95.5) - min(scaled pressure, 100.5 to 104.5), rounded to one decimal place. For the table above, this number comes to 1.5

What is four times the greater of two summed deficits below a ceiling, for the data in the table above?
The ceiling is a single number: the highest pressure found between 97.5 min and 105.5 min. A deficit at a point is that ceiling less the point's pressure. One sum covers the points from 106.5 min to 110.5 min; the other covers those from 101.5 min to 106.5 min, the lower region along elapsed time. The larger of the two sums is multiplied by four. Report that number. 816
